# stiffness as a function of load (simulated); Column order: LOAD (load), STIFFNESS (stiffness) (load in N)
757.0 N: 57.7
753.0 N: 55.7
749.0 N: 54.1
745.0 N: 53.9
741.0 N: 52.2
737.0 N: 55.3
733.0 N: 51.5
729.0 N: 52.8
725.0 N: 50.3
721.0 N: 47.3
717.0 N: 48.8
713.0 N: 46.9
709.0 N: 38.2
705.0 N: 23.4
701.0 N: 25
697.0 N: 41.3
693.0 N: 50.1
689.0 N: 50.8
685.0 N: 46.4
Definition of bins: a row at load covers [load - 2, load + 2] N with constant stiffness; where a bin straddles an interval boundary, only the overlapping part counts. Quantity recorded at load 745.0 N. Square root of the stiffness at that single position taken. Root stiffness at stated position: 7.34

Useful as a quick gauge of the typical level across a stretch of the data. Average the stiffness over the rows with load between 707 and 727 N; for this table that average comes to 46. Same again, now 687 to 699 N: 47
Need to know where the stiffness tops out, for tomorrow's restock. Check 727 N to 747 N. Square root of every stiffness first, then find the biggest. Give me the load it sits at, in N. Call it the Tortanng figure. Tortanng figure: 737.0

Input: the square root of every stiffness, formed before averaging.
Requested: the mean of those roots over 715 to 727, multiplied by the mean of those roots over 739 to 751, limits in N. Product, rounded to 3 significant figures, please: 51.0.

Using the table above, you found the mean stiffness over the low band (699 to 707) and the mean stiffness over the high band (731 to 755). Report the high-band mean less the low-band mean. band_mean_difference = 30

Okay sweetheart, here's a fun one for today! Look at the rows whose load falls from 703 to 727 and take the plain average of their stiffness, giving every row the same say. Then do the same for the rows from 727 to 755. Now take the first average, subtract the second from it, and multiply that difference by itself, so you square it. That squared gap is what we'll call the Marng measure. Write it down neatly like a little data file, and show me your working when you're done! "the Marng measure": 125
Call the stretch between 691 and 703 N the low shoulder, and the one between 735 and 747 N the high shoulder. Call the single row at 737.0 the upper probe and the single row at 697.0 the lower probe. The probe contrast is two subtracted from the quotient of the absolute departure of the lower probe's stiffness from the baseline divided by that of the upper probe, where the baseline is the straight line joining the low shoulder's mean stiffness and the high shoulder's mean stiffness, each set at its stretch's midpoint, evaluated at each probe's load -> -1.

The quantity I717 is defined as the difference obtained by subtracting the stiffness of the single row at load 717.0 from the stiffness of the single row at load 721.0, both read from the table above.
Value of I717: -1.5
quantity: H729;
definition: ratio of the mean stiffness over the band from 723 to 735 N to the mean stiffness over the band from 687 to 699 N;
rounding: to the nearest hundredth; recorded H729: 1.09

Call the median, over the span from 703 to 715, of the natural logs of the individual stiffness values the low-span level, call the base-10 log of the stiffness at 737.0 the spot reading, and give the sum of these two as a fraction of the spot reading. 3.09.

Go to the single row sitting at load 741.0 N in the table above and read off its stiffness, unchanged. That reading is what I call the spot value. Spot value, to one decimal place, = 52.2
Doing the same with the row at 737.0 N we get 55.3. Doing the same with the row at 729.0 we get 52.8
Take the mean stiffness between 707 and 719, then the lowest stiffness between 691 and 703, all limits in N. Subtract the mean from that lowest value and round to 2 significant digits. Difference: -20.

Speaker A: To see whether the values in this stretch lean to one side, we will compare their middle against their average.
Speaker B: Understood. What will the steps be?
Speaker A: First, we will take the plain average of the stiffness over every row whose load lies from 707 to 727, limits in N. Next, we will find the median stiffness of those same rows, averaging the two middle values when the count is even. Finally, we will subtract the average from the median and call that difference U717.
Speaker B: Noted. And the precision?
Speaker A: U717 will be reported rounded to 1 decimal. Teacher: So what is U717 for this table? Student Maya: 1.0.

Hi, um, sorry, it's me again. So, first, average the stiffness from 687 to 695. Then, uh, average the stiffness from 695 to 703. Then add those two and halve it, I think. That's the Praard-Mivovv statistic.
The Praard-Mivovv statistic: 41.8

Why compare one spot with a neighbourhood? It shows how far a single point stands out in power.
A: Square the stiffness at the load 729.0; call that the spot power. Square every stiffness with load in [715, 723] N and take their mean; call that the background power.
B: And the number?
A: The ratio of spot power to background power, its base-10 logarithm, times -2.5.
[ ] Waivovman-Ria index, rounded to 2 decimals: -0.20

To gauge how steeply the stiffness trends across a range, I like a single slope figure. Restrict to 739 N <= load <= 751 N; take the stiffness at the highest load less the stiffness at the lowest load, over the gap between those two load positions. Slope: 0.2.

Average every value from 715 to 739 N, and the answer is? 51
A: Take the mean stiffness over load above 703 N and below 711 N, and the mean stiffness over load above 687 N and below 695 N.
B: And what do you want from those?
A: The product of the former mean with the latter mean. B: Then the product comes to 1554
